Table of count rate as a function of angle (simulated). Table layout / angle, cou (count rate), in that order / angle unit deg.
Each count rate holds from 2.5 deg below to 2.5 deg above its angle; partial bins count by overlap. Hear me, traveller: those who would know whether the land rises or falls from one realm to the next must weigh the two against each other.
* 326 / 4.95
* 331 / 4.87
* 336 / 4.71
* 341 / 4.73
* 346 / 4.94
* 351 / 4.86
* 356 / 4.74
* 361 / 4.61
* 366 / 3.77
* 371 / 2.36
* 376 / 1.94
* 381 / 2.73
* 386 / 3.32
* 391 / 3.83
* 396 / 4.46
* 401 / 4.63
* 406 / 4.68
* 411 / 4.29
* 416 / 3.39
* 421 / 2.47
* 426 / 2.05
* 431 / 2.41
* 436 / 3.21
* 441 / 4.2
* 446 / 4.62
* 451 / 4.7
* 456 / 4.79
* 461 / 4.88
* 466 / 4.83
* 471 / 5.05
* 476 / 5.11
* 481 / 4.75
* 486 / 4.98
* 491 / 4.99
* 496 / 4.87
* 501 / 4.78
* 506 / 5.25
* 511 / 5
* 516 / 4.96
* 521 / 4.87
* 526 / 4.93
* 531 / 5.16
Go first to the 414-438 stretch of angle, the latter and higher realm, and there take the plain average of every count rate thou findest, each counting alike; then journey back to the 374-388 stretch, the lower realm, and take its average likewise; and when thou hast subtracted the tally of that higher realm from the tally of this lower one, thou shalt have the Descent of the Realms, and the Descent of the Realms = 0.0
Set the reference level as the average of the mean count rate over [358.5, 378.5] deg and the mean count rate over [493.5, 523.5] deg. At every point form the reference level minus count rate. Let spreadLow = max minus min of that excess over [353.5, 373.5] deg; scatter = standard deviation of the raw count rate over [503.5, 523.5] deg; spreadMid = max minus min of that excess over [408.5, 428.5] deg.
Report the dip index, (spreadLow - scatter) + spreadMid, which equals 4.5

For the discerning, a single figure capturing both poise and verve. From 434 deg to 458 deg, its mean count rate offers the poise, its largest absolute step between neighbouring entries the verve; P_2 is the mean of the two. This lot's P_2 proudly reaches 2.65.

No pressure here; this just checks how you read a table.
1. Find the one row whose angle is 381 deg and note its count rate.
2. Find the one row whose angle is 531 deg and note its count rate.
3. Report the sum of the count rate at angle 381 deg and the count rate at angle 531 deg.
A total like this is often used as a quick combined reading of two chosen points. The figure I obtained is 7.89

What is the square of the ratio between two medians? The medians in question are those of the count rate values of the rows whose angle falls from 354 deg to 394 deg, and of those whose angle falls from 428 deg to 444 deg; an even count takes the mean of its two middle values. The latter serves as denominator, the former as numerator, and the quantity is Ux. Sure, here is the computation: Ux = 1.2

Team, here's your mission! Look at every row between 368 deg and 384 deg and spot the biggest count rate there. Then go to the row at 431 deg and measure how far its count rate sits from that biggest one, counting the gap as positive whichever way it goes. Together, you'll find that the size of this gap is 0.32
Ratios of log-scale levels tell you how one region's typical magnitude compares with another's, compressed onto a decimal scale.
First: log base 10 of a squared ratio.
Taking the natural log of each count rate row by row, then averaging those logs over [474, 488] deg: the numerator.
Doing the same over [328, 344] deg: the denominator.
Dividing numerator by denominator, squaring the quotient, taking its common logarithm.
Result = 0.0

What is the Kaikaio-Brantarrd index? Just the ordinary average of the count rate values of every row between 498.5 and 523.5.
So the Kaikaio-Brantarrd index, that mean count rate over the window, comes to 4.97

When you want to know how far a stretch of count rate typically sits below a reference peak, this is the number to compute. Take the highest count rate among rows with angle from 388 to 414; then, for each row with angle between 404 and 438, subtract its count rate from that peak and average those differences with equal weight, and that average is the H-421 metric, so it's 1.5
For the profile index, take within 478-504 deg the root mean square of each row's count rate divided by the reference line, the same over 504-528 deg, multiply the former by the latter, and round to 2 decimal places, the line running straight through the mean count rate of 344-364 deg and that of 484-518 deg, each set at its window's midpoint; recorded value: 0.98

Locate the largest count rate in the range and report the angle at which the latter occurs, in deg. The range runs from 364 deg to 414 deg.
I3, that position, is 406 deg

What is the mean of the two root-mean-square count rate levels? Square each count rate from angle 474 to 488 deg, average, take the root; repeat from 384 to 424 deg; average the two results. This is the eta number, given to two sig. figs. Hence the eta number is 4.5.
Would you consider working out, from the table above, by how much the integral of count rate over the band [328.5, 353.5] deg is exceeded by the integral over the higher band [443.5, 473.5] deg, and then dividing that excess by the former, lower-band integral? 0.20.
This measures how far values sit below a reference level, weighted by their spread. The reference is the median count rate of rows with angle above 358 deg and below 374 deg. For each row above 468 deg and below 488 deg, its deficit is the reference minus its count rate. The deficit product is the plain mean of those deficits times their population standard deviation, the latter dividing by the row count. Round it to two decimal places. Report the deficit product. -0.16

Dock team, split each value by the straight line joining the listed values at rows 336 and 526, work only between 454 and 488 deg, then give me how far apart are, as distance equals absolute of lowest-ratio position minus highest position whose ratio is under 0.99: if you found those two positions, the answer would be 0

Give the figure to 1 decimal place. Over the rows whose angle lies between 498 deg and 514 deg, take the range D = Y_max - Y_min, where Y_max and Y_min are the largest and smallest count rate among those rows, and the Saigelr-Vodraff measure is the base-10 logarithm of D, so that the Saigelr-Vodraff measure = -0.3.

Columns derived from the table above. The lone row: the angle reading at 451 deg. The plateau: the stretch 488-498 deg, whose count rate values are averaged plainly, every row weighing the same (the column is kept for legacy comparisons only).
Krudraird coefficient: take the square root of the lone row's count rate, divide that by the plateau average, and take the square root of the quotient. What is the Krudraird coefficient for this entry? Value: 0.663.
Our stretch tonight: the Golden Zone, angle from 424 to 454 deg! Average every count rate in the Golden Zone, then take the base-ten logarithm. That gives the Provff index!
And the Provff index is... 0.55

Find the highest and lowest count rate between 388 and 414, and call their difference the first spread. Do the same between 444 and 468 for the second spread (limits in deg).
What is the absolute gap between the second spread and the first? 0.59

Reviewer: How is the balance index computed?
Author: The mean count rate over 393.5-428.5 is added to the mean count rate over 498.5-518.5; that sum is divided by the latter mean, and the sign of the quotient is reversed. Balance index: -1.74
